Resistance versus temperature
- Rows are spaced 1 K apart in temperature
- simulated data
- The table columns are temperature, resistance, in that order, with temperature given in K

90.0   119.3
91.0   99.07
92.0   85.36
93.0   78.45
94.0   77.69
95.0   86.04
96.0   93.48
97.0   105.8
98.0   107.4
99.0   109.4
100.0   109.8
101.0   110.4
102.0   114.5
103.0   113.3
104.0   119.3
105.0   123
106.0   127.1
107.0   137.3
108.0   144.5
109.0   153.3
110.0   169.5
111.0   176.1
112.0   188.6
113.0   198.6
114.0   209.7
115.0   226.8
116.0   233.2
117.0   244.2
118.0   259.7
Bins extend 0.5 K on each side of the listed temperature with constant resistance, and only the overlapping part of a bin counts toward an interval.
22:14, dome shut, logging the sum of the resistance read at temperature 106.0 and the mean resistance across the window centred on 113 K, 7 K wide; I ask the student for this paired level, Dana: 327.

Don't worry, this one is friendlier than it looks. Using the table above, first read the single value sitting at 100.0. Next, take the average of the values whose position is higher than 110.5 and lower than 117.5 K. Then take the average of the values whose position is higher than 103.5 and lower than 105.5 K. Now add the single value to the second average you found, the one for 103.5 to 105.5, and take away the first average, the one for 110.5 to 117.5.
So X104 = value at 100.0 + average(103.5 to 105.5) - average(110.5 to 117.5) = 20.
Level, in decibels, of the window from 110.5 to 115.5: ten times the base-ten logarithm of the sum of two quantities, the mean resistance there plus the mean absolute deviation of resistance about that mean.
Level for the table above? 23.3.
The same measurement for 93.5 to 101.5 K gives 20.4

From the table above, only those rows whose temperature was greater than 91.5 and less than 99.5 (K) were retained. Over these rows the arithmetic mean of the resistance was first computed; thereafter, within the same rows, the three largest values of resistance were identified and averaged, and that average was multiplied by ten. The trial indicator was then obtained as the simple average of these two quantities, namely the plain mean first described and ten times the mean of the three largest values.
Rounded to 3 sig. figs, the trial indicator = 584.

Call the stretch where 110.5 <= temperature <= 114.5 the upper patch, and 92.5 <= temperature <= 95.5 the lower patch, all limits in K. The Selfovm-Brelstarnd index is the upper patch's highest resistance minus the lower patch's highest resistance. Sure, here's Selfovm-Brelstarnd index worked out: 124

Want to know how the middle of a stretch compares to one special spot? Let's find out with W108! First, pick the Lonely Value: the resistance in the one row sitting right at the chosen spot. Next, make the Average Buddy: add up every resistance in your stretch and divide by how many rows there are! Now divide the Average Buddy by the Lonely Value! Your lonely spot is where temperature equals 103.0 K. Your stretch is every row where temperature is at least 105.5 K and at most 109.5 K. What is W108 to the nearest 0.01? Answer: 1.24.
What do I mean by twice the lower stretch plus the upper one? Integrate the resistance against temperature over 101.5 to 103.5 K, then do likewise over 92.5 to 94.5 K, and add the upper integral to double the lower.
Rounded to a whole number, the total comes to 540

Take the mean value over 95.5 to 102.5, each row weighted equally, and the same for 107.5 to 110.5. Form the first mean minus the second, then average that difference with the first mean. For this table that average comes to 29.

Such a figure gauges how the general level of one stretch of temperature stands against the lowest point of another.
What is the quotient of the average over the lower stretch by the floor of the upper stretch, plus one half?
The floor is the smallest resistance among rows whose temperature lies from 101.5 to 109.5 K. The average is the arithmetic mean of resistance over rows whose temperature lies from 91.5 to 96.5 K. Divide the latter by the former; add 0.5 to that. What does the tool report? 1.24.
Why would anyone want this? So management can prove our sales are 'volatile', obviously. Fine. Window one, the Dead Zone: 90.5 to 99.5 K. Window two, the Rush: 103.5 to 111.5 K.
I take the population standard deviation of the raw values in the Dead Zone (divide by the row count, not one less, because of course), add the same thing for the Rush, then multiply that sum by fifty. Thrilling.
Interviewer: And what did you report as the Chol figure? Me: 1576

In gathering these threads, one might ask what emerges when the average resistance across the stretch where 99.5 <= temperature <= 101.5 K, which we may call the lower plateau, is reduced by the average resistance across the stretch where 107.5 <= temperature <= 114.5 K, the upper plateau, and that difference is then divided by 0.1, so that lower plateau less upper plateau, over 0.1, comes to -671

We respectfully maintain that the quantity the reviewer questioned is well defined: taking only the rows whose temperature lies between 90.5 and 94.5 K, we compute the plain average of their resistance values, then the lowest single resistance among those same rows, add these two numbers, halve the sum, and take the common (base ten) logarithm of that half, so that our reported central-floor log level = 1.91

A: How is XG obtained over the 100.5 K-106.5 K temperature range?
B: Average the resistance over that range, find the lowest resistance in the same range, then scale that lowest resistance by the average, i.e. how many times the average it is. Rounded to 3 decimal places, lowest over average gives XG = 0.936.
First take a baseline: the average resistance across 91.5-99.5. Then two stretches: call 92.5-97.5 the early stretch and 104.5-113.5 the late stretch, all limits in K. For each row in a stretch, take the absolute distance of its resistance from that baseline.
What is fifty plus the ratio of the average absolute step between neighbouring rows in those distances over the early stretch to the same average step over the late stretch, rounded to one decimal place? 50.7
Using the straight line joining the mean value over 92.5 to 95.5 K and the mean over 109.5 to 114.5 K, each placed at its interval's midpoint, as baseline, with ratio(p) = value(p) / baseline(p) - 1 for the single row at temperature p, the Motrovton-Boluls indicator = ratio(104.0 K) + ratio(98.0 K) -0.13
